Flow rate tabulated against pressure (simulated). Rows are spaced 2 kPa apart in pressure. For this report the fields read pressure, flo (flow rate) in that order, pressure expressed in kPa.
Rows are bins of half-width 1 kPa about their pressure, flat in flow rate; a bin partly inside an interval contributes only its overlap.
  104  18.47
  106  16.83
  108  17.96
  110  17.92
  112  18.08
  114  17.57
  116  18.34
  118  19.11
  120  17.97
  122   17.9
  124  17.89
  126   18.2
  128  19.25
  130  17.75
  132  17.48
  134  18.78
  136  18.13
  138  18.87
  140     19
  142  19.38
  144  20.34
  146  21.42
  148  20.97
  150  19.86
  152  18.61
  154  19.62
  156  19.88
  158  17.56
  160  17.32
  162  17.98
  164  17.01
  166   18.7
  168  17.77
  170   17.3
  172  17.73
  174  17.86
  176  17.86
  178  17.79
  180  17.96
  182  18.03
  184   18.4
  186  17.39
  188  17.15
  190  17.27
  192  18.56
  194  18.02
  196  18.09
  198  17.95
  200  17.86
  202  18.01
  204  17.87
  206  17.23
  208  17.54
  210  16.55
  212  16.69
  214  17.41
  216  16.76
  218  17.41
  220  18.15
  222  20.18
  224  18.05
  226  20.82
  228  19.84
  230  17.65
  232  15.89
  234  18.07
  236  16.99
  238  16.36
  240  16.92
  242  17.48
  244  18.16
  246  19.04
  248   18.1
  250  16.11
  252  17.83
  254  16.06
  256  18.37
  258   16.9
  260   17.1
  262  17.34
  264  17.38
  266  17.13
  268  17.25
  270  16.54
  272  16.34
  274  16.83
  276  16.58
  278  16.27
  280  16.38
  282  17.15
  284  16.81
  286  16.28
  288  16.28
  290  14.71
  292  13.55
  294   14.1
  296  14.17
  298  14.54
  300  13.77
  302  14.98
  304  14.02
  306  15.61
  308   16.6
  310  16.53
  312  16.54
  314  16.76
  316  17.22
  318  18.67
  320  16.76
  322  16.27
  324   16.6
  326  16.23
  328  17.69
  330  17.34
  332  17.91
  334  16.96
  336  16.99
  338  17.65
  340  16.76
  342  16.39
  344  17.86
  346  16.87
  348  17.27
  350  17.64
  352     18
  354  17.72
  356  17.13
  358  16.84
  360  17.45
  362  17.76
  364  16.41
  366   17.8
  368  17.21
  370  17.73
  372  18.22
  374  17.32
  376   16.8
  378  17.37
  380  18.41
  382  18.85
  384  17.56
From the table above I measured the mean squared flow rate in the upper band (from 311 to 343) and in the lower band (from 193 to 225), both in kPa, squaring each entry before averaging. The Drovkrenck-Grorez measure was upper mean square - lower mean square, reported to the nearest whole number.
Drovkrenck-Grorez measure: -24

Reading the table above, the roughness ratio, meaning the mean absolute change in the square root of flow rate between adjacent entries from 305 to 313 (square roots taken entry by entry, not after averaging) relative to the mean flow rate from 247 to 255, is 0.003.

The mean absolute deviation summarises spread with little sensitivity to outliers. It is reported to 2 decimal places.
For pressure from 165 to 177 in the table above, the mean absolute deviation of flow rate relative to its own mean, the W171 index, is 0.28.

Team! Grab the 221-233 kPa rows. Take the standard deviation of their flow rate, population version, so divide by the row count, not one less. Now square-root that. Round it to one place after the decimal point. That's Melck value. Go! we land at 1.3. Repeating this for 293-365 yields 1.1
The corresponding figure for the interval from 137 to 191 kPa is 1.1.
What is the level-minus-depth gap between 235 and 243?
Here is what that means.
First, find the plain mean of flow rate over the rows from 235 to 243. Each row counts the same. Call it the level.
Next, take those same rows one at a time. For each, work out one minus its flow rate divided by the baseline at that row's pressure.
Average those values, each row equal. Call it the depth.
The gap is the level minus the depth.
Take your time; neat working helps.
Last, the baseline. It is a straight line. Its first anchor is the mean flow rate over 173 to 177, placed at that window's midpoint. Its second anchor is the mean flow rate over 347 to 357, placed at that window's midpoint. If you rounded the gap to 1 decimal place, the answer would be 16.9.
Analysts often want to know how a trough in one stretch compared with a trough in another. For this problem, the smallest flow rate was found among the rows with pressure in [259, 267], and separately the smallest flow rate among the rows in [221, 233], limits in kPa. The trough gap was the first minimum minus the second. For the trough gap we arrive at 1.2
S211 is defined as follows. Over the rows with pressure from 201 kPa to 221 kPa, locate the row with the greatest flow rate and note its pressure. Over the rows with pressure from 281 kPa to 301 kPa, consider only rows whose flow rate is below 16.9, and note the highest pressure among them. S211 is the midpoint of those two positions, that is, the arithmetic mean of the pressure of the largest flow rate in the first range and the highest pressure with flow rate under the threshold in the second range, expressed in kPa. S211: 260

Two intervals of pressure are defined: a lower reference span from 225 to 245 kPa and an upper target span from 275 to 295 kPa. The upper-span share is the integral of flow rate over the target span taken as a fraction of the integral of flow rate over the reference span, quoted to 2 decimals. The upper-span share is 0.89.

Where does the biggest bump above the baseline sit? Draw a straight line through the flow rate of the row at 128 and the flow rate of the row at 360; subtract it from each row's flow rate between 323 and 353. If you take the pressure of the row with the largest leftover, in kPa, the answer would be 352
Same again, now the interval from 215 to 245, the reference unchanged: 226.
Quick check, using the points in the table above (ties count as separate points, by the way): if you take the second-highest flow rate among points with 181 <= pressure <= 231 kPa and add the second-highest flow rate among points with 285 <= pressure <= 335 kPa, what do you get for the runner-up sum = 38.1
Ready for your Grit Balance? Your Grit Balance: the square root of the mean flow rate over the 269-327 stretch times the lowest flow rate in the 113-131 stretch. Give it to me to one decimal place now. 16.8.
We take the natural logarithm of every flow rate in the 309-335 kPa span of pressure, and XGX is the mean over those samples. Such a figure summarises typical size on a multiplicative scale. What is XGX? 2.835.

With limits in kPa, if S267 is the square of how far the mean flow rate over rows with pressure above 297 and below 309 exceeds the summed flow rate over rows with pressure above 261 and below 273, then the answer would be 7579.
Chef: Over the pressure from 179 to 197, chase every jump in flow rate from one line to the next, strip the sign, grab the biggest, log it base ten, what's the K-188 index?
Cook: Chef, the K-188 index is 0.11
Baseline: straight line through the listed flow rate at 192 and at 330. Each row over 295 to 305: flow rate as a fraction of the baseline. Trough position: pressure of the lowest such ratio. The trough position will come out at 300 kPa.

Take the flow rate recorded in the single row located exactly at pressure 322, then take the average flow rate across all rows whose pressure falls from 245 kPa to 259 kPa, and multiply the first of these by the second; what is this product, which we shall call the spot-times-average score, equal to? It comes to 285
